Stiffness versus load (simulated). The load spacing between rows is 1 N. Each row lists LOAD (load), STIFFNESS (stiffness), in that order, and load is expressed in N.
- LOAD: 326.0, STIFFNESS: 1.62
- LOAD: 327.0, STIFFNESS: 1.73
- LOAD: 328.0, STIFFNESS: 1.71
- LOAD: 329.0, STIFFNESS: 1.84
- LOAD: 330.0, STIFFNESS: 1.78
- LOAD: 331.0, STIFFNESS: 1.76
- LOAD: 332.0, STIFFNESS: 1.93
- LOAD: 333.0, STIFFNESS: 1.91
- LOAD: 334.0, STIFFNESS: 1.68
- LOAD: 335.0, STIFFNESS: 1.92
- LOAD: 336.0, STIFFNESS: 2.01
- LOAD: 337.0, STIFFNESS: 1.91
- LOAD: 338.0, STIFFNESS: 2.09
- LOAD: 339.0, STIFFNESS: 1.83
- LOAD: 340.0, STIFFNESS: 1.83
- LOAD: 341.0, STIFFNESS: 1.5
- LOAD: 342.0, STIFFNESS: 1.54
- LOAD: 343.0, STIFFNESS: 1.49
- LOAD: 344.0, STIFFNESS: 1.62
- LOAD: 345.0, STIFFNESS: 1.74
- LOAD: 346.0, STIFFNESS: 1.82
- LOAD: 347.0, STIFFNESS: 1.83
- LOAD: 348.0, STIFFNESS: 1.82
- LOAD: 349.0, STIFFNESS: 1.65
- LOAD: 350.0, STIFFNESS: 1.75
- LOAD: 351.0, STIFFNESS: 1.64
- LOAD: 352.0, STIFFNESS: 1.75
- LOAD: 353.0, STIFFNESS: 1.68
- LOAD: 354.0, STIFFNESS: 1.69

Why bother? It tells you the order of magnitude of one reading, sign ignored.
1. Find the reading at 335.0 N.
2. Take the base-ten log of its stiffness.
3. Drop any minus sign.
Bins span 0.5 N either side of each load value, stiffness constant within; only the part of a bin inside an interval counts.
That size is 0.28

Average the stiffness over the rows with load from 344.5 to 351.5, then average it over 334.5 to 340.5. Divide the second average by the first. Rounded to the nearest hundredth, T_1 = 1.10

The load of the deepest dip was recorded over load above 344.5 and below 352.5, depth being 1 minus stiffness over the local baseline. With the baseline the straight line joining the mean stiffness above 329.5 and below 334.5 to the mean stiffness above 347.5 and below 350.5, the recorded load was 351.0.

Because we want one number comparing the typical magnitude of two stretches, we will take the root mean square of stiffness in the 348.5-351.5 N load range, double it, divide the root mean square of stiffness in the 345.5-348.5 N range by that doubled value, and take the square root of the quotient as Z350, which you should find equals 0.736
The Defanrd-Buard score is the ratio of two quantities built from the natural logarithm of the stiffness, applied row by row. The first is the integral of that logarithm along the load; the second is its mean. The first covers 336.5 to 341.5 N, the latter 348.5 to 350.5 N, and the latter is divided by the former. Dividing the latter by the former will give 0.177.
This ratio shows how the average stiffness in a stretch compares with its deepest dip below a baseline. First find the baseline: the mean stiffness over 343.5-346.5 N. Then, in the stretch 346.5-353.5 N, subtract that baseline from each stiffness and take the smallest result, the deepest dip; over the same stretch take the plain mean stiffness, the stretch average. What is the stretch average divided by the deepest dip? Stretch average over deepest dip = -20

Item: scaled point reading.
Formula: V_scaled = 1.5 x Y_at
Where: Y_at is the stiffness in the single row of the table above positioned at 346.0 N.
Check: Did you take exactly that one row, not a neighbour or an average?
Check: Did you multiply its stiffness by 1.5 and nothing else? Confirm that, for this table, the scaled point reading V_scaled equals 2.73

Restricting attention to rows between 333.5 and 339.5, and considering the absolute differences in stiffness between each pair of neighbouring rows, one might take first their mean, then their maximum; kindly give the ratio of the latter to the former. 1.49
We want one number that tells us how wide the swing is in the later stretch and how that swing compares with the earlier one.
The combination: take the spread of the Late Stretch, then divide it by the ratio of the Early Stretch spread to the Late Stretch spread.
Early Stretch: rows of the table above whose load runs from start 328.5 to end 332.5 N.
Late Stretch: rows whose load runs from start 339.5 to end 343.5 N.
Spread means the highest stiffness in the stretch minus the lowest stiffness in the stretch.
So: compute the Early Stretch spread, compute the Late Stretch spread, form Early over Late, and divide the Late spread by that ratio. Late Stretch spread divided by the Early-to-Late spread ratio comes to 0.7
